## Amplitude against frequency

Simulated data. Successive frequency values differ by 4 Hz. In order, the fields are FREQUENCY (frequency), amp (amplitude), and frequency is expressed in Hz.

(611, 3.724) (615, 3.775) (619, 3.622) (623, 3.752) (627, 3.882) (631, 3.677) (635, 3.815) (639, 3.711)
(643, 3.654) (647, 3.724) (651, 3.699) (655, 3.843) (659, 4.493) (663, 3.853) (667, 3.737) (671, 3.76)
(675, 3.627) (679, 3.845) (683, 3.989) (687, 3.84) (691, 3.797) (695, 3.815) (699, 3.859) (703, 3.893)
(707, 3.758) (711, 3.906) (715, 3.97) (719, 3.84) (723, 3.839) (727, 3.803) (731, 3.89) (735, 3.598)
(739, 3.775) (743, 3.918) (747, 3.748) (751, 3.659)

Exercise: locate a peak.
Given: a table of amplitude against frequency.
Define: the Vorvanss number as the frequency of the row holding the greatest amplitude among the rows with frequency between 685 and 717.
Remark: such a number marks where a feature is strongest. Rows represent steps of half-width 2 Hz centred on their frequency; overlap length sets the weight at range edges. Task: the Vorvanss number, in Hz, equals 715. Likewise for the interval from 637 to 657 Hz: 655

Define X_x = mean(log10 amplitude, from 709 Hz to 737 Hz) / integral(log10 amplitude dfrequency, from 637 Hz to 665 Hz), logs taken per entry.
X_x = 0.0356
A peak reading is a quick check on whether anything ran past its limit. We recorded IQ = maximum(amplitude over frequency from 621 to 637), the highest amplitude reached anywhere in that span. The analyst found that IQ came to 3.882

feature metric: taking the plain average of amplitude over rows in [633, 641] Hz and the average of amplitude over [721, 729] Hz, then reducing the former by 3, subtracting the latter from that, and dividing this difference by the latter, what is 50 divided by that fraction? -62.5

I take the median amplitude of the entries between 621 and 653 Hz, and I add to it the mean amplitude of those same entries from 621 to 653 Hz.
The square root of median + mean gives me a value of 2.73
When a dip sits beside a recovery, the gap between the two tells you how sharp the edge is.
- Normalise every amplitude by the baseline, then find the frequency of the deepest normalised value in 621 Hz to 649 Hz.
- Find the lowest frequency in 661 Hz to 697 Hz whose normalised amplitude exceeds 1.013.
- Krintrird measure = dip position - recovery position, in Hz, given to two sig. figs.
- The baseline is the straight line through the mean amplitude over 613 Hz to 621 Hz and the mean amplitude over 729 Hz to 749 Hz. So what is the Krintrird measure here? -20 Hz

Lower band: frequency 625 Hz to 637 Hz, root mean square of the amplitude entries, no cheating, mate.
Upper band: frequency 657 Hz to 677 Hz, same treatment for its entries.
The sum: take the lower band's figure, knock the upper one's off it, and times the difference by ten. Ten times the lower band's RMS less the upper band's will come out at -1.1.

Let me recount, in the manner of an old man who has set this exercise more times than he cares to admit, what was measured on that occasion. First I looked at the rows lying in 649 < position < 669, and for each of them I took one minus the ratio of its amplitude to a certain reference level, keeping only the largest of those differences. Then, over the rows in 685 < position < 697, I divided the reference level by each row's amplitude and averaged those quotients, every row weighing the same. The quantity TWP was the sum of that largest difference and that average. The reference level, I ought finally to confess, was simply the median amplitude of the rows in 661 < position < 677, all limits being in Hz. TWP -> 1.00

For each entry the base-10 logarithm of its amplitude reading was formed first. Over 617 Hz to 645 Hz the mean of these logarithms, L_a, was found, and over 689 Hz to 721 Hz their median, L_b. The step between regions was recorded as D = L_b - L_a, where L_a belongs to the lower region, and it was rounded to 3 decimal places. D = 0.014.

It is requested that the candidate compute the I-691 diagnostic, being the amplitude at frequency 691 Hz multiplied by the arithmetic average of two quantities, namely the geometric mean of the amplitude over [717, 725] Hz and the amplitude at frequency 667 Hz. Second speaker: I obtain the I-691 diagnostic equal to 14.4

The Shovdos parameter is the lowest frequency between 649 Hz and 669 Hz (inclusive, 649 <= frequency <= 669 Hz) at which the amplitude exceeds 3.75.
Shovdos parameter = 655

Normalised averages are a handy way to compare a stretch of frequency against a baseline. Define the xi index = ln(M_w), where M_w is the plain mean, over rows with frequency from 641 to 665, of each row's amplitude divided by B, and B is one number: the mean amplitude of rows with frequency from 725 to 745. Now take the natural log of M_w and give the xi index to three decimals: 0.021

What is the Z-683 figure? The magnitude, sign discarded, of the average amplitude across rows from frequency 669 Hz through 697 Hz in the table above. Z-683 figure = 3.81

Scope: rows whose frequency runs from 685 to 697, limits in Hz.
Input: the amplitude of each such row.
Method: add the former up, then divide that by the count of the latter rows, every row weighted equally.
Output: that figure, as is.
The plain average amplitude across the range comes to 3.82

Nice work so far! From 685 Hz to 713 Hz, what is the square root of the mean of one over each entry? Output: 0.510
